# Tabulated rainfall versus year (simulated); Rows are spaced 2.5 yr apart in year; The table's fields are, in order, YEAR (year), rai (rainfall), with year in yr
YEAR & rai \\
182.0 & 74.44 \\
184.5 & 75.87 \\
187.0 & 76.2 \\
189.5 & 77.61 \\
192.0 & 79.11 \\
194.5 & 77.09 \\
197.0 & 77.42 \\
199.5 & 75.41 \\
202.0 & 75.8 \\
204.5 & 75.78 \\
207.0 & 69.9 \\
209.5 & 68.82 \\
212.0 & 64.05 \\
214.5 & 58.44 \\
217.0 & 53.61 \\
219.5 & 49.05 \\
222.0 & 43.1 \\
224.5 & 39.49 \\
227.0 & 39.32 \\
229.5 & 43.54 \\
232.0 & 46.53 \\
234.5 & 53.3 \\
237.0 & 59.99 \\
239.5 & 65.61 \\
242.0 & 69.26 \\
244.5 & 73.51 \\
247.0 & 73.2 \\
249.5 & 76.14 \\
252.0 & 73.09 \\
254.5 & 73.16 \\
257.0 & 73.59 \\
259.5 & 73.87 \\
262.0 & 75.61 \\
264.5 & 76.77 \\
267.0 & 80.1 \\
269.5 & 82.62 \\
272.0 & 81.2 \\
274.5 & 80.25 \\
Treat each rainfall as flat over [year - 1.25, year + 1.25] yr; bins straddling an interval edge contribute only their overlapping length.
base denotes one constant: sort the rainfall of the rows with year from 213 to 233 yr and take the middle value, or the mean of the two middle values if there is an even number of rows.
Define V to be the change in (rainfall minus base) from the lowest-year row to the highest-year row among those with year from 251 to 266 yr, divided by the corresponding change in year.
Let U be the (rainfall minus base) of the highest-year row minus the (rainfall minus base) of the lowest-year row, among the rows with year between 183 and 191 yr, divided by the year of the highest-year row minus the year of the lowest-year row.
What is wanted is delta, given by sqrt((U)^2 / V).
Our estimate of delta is 0.6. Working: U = 0.3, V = 0.3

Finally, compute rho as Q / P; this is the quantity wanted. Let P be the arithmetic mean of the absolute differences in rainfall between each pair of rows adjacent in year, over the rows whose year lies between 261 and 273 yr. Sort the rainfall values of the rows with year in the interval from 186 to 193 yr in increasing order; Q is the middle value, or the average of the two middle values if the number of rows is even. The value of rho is 37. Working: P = 2.1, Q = 78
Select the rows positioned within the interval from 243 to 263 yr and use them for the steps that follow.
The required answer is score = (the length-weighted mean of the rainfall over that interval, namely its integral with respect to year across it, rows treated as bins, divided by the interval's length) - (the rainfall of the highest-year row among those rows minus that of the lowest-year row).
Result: 72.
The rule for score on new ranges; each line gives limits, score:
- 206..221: 81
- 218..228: 53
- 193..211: 83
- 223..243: 22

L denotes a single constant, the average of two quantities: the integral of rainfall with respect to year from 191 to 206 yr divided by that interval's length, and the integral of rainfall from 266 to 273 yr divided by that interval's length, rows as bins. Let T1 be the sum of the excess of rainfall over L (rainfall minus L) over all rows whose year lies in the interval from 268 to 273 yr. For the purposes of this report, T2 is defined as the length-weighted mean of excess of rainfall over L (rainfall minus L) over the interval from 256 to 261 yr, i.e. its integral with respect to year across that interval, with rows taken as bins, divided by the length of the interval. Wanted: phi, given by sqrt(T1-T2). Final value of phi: 3.3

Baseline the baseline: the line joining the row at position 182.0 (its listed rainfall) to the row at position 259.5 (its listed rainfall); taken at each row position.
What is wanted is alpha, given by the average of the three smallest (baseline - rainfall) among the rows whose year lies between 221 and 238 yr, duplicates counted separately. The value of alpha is 21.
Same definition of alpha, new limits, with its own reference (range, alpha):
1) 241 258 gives 0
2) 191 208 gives -4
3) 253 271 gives -6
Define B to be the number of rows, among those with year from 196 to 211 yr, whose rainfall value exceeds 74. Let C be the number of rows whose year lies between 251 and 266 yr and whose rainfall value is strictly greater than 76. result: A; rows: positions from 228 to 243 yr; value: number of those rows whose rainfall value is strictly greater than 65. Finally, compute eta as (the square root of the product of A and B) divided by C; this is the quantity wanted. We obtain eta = 2.8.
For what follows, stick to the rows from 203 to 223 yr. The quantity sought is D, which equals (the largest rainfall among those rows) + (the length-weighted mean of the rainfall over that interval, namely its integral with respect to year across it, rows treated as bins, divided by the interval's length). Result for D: 137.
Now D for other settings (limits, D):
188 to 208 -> 155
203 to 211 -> 147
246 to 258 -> 150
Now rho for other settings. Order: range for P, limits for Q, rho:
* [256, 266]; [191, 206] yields 72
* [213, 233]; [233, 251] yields 18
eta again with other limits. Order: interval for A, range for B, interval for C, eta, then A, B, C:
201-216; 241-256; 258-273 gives 0.5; 4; 1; 4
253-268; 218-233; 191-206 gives 0.0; 6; 0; 3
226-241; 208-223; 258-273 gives 0.0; 1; 0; 4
